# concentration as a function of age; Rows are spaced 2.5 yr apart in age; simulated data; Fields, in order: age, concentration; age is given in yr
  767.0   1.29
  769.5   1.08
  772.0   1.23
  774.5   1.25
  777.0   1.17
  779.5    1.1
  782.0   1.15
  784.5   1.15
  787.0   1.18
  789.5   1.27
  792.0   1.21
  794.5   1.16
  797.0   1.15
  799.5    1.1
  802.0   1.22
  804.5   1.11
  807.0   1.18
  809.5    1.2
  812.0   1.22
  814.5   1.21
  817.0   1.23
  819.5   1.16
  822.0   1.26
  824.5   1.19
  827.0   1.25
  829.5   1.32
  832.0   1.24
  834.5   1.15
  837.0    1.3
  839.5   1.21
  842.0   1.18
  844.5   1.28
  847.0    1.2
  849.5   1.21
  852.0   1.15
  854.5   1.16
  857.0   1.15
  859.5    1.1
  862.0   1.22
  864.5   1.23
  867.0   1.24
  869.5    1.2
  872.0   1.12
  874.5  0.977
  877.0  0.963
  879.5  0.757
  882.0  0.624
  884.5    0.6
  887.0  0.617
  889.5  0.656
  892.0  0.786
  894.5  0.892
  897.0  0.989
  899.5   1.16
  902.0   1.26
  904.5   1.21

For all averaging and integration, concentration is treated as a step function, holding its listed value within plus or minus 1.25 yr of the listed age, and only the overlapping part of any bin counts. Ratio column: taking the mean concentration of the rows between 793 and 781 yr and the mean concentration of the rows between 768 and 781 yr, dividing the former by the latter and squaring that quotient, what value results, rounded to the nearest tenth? 1.0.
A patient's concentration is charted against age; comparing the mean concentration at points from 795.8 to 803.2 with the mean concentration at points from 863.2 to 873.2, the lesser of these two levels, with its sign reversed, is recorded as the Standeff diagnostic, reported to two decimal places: -1.16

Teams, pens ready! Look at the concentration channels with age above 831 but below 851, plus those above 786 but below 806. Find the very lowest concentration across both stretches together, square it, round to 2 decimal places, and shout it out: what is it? 1.21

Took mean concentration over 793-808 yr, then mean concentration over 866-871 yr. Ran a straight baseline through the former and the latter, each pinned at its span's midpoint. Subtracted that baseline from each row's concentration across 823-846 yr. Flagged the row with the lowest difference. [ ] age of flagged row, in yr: 834.5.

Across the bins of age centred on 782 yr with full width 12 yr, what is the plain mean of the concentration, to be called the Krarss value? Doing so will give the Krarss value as 1.15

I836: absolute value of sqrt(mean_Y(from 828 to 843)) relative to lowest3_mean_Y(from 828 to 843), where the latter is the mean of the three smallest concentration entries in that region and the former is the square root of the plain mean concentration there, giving 0.94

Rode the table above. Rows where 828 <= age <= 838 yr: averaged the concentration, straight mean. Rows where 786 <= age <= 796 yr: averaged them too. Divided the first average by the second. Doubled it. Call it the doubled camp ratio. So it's 2.08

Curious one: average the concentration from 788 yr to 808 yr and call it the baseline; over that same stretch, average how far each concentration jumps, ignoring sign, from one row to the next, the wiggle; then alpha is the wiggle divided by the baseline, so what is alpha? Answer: 0.057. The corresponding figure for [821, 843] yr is 0.065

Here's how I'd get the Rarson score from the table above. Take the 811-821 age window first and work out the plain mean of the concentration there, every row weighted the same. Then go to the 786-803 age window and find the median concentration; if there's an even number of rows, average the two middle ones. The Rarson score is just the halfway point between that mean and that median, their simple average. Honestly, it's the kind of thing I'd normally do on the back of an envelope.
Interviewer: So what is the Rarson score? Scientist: 1.19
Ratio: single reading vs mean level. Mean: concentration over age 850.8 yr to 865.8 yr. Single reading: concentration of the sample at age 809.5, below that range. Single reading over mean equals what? 1.03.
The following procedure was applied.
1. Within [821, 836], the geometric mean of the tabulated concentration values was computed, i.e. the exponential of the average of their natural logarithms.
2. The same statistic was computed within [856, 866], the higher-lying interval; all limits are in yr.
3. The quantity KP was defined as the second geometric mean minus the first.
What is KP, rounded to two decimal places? -0.06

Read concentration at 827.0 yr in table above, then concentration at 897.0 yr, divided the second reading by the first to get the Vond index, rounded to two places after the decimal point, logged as 0.79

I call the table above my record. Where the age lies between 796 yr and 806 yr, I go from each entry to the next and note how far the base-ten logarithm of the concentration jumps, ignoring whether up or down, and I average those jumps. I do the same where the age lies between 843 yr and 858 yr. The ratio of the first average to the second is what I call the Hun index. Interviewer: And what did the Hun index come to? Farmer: 2.87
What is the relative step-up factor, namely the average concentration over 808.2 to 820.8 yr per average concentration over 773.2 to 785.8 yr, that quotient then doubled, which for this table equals 2.07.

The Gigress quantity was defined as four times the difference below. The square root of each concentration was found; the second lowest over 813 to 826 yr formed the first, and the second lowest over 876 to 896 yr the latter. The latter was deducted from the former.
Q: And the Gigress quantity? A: 1.22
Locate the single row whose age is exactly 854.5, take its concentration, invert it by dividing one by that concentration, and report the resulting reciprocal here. 0.86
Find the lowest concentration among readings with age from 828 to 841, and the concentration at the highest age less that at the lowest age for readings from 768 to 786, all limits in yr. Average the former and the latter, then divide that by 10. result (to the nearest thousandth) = 0.061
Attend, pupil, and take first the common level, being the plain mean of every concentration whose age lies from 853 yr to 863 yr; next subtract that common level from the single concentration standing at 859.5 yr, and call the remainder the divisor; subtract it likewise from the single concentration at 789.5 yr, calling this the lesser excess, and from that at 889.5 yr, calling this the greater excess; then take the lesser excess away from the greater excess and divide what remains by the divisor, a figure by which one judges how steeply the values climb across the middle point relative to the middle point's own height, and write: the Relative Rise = 11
